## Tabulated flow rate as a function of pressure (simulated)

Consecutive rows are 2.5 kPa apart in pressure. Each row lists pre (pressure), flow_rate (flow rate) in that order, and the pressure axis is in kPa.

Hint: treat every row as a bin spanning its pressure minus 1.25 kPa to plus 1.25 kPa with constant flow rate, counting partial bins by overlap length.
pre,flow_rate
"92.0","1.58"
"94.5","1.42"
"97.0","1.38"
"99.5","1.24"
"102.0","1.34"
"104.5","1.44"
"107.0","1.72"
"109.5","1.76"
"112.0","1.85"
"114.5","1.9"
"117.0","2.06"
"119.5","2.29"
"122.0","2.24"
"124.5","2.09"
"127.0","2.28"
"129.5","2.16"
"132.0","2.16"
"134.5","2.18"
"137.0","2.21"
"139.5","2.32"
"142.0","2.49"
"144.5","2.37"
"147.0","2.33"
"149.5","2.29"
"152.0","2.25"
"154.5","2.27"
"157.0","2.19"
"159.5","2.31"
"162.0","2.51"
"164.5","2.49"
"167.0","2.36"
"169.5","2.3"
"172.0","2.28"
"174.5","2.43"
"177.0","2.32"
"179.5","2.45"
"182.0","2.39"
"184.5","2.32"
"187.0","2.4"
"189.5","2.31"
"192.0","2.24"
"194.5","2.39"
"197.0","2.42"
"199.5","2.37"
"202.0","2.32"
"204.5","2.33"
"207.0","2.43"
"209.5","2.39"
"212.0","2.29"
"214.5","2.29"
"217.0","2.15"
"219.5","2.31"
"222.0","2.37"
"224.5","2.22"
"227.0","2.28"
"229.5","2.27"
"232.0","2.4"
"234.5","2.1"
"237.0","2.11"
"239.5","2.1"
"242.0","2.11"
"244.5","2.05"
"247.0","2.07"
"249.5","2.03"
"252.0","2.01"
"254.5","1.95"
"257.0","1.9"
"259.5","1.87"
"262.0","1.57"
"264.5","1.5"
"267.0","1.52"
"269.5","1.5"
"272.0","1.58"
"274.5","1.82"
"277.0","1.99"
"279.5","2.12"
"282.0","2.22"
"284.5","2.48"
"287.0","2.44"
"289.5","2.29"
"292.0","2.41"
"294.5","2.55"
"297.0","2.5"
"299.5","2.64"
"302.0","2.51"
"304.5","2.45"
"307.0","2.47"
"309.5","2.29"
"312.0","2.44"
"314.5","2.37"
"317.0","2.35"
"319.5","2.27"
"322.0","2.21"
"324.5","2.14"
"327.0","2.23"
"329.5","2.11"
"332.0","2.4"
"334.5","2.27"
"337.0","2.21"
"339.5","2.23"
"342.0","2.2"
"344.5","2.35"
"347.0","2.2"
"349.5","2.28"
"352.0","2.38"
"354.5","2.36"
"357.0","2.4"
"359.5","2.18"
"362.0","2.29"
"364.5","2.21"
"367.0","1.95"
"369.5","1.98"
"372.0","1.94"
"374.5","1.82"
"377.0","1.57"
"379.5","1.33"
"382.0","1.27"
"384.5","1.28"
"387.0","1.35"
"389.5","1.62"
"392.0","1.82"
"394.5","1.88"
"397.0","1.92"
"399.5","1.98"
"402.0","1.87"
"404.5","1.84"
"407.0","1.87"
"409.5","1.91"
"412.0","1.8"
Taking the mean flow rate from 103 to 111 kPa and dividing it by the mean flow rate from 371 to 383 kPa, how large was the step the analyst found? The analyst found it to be 1.03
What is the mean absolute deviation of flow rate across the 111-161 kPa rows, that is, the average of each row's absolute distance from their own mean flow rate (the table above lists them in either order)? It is 0.111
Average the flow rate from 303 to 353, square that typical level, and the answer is 5.3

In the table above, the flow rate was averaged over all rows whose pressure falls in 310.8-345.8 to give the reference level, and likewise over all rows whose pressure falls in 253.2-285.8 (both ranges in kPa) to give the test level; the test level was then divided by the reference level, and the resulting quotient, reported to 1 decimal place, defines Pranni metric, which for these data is 0.8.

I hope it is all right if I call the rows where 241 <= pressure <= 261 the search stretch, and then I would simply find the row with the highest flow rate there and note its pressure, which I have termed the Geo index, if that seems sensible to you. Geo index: 242.0 kPa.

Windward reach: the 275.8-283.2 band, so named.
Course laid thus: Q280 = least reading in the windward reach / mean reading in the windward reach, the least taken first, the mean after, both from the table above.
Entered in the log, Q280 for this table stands 0.943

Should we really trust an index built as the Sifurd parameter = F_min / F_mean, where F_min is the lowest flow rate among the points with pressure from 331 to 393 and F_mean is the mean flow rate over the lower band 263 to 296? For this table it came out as 0.62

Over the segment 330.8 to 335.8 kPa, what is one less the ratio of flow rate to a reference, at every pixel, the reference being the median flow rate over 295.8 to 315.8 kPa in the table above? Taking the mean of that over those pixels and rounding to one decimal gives 0.1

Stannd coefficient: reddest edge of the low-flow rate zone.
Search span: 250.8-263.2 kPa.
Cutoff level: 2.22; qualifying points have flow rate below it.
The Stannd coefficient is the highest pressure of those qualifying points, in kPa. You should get 262.0 kPa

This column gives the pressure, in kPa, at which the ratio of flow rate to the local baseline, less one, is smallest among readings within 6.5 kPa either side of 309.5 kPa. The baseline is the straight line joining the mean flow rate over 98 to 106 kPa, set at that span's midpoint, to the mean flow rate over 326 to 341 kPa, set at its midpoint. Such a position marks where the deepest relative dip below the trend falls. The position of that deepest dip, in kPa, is 309.5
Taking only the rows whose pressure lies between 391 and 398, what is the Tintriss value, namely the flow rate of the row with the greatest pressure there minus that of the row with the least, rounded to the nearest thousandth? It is 0.100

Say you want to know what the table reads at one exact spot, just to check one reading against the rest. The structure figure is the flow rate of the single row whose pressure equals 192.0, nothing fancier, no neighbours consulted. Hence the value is 2.24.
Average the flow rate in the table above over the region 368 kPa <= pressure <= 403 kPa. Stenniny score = 1.69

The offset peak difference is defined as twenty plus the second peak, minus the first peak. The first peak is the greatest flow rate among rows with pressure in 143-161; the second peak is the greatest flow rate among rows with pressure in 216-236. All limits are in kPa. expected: 20.0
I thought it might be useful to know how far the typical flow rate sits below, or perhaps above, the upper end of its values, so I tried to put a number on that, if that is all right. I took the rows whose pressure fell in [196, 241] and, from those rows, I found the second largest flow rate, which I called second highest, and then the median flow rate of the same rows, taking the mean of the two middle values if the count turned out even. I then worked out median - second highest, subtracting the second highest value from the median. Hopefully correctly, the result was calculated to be -0.12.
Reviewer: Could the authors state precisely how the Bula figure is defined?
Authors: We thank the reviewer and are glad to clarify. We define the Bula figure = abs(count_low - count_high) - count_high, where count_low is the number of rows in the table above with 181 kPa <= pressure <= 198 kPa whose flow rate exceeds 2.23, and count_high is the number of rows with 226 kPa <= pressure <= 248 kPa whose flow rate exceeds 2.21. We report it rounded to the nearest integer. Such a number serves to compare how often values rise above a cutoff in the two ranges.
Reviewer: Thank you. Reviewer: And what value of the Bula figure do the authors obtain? 1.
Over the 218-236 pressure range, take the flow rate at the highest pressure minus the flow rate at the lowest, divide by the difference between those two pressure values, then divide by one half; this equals -0.03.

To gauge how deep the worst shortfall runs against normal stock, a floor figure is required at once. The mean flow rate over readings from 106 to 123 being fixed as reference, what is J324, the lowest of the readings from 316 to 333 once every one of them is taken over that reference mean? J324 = 1.07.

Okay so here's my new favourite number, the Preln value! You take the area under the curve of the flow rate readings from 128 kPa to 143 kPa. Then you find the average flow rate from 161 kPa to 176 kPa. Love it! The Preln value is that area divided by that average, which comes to 14.1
